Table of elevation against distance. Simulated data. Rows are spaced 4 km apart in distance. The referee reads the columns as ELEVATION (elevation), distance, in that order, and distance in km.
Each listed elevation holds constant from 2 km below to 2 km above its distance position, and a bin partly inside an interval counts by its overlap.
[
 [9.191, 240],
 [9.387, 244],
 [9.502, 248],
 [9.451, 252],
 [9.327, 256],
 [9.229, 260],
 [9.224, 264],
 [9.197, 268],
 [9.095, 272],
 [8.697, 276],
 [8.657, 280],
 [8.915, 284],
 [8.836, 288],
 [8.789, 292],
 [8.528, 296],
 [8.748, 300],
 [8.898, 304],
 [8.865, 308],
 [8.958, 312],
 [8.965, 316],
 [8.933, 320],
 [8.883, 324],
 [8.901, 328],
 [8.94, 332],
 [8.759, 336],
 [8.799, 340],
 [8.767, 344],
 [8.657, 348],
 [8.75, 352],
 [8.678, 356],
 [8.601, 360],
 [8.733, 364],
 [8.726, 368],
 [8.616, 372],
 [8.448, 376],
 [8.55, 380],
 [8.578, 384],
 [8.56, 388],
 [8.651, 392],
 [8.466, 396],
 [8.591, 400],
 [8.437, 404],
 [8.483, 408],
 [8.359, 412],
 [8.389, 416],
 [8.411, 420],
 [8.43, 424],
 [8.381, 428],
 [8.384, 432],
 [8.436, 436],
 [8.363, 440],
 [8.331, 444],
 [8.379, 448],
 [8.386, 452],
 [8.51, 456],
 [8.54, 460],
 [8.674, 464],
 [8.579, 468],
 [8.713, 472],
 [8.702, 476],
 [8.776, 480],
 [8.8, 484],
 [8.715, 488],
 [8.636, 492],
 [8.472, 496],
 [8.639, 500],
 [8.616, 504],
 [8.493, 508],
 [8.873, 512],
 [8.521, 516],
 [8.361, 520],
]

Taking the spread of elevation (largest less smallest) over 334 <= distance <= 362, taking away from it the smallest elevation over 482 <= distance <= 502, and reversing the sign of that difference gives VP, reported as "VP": 8.27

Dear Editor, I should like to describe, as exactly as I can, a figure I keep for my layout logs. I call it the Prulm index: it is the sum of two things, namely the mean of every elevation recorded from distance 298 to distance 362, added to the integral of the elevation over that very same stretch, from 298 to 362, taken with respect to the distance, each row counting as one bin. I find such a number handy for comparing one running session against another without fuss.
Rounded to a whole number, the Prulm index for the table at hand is 573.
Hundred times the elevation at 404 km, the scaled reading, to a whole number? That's 844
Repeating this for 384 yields 858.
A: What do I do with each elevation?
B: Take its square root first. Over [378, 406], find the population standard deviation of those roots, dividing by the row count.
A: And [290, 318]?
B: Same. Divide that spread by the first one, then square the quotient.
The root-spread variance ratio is 4.2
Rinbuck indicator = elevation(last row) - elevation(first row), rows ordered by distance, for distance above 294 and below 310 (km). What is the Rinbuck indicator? 0.337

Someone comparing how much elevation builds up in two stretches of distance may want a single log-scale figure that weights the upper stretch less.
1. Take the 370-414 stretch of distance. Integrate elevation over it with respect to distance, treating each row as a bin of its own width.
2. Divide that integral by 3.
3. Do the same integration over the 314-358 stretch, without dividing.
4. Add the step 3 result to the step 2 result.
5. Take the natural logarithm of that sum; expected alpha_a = 6.24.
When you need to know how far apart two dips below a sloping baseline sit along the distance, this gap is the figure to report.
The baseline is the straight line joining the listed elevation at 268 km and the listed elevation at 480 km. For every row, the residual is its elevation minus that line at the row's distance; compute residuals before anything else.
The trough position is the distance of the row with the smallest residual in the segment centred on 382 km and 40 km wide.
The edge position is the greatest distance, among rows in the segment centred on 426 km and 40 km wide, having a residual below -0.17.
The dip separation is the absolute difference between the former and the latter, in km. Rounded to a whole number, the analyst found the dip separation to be 68 km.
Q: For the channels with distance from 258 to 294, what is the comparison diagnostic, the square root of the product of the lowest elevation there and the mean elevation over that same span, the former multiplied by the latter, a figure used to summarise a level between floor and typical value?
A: 8.81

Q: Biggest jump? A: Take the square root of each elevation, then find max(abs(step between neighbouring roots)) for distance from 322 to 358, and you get 0.030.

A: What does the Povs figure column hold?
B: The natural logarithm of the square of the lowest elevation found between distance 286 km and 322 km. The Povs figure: 4.29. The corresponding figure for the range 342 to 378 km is 4.27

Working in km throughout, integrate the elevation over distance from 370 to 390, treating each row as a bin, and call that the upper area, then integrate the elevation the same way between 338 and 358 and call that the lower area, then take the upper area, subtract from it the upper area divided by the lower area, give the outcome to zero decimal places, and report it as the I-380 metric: 170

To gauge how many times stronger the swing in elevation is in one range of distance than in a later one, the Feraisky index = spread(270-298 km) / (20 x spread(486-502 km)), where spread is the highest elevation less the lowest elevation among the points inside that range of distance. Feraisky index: 0.117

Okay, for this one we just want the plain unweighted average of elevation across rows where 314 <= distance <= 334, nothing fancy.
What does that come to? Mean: 8.92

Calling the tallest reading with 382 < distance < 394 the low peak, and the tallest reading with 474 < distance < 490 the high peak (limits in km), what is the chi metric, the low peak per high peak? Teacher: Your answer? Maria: 0.983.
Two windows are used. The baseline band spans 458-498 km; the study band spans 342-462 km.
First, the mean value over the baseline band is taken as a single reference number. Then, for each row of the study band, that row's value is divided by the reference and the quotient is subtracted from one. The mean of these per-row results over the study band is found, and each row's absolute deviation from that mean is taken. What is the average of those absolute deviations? 0.013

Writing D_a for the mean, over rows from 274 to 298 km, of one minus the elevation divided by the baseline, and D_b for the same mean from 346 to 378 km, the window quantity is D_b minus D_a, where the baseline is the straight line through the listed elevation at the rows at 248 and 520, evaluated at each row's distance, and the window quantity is -0.024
